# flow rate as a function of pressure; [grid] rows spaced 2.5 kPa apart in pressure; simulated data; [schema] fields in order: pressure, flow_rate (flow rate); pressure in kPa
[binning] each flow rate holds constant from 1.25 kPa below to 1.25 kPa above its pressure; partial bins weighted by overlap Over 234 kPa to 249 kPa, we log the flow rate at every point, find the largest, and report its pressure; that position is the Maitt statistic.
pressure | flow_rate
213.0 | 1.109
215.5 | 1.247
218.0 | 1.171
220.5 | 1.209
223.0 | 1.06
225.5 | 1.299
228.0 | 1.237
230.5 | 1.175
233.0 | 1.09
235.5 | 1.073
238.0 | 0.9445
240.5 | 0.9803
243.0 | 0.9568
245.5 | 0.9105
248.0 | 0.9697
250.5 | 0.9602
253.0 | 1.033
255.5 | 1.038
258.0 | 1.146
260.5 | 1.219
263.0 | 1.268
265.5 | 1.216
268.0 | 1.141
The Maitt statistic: 235.5 kPa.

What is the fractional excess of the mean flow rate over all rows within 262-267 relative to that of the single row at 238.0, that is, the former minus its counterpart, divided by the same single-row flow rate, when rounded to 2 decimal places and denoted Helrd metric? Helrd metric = 0.31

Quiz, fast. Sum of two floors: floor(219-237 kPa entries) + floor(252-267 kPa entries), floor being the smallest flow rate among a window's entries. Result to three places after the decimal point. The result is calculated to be 2.093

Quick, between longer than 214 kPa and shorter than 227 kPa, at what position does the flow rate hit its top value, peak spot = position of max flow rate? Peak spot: 225.5 kPa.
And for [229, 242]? 230.5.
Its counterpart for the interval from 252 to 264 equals 263.0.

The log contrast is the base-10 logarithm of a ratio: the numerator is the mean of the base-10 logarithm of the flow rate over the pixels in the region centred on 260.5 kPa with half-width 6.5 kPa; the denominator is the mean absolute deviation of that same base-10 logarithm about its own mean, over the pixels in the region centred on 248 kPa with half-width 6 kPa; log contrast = 0.7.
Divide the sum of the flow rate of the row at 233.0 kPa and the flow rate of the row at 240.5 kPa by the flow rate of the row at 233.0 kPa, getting 1.90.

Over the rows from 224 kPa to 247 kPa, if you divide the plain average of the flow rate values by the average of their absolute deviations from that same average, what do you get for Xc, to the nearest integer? 10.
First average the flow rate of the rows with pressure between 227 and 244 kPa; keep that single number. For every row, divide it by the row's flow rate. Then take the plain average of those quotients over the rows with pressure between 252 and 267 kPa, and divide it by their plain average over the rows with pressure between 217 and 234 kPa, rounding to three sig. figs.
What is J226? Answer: 1.02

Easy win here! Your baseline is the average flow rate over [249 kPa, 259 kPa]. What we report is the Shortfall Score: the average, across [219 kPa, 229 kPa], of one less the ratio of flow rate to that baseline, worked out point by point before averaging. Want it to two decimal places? -0.15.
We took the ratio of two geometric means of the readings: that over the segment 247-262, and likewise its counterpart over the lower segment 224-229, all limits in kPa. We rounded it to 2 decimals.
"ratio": 0.83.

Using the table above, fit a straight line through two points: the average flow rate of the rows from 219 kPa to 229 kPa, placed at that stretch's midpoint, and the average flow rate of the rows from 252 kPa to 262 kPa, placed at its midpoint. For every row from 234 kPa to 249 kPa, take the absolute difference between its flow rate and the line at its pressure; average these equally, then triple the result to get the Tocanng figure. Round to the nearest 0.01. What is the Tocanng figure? 0.54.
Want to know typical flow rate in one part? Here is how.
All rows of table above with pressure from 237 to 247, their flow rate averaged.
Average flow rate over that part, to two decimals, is 0.95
